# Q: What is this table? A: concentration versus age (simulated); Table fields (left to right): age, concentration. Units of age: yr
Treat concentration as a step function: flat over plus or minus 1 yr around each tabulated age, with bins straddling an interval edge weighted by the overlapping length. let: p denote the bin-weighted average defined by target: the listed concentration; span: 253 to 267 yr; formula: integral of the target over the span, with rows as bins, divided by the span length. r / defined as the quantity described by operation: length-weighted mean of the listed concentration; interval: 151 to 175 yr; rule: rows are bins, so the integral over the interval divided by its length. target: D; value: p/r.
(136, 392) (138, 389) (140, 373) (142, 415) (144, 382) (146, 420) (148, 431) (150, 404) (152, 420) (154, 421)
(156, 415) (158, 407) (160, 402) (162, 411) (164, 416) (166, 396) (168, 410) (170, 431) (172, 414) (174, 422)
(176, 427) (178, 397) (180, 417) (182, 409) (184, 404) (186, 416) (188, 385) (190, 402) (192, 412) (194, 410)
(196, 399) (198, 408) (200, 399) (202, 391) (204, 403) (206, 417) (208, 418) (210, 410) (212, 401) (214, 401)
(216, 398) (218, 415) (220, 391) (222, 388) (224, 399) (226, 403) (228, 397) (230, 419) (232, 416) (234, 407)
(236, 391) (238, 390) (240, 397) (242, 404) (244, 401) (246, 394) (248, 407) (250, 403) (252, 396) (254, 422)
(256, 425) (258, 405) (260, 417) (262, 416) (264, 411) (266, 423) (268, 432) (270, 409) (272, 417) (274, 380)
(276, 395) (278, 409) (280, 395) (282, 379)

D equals 1.01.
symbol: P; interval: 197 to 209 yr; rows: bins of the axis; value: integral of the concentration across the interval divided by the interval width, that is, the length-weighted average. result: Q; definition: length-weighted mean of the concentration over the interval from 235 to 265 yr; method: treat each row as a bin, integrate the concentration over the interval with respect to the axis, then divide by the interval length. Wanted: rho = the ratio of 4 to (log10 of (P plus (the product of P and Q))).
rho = 0.767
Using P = 406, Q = 405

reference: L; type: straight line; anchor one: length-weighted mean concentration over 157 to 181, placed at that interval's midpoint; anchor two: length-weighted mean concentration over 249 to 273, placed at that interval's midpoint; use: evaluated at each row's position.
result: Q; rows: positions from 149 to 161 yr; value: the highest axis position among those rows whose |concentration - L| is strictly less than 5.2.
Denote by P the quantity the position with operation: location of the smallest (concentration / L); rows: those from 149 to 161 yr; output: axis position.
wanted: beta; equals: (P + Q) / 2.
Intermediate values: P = 160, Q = 156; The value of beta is 158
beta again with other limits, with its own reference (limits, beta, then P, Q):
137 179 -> 156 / 140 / 172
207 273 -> 247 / 222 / 272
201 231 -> 226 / 222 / 230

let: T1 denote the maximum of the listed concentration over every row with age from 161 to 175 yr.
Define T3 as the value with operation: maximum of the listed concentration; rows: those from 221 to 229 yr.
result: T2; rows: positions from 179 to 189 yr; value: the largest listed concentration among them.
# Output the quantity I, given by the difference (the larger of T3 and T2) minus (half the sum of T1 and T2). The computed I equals -7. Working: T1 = 431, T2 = 417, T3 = 403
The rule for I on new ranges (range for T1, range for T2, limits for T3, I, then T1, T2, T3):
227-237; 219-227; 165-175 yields 20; 419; 403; 431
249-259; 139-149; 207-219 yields 3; 425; 431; 418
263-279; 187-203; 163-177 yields 9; 432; 412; 431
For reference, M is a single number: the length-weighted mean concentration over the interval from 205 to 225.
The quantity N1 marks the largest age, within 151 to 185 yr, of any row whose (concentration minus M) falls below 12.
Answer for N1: 184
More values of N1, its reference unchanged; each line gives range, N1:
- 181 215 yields 214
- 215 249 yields 248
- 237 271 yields 270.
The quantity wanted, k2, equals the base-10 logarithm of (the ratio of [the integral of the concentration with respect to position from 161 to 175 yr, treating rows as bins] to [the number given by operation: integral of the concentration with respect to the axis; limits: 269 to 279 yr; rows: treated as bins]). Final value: 0.2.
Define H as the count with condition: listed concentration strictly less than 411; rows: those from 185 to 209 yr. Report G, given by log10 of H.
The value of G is 0.90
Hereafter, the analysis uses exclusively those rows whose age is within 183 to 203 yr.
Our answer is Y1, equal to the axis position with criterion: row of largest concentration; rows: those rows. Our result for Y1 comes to 186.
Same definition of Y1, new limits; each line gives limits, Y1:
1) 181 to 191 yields 186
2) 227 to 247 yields 230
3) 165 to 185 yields 170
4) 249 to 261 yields 256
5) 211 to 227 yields 218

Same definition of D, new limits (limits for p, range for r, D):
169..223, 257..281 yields 0.99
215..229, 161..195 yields 0.97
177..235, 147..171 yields 0.98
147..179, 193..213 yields 1.02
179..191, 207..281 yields 1.00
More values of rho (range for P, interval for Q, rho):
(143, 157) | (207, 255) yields 0.766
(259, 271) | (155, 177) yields 0.764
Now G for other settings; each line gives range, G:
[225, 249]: 1.00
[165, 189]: 0.78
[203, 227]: 0.95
